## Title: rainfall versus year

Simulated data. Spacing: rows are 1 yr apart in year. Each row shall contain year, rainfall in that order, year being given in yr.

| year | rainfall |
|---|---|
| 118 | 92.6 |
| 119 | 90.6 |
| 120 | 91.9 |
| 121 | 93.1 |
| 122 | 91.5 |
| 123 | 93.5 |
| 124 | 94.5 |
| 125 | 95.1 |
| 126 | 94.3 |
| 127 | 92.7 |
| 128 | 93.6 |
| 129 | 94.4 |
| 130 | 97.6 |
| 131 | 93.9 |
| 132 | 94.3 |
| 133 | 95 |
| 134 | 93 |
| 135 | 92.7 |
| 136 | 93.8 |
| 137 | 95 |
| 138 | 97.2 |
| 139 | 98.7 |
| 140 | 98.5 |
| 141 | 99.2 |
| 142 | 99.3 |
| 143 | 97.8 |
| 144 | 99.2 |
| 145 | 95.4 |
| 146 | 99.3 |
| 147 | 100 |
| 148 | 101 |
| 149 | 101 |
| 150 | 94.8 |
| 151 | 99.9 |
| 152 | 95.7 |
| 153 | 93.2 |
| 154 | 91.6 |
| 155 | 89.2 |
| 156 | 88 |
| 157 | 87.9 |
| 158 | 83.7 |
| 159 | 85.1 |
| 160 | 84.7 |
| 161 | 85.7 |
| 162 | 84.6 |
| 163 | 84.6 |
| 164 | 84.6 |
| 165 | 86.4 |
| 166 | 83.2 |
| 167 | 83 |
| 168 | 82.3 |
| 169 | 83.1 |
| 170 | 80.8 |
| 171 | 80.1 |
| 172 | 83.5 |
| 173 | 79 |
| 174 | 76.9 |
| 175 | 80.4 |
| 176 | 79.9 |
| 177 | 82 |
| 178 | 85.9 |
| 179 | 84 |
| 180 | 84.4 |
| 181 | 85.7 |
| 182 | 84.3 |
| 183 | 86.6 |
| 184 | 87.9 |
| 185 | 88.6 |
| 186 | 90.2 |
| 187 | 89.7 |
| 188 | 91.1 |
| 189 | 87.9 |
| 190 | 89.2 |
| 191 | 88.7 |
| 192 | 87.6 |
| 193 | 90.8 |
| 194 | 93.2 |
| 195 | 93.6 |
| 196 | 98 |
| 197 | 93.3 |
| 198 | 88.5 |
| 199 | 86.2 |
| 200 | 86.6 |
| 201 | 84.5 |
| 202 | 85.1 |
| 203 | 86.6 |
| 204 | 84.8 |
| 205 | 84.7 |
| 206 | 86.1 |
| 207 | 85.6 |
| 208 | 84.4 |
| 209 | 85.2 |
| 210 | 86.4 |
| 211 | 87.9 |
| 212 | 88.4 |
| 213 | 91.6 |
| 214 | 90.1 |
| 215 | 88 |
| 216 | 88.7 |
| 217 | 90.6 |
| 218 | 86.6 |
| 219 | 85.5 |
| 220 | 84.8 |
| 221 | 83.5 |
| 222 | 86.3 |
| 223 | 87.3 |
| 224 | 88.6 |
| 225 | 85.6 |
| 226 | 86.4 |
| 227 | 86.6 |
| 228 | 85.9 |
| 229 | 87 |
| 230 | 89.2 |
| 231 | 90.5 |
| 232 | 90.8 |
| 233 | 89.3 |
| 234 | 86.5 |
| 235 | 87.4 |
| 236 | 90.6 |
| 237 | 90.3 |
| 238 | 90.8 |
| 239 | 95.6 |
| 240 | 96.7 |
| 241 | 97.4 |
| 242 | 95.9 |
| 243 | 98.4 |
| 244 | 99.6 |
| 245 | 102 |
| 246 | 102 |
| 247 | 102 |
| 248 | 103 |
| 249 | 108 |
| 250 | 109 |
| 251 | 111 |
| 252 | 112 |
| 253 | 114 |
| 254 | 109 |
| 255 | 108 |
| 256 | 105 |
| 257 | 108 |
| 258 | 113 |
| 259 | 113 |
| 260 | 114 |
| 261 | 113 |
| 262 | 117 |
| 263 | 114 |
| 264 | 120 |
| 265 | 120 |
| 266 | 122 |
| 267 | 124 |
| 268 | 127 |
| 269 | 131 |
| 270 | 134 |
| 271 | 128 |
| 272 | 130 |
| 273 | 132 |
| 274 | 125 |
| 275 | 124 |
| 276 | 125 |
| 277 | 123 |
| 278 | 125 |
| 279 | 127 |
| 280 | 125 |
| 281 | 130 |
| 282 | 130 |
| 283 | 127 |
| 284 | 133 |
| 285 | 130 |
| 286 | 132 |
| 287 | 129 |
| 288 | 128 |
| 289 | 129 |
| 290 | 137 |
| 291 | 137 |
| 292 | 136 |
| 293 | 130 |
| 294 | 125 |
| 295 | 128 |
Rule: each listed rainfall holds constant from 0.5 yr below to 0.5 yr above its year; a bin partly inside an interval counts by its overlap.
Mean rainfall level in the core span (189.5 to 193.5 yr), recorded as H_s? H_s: 89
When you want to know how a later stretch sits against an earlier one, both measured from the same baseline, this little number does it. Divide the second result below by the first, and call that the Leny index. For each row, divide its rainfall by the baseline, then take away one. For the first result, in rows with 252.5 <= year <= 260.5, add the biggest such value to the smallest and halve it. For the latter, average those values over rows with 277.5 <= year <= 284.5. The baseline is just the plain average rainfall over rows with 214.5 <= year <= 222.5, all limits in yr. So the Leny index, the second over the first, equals 1.8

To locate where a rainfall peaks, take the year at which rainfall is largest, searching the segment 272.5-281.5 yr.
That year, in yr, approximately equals 273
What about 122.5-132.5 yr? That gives 130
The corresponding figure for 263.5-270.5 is 270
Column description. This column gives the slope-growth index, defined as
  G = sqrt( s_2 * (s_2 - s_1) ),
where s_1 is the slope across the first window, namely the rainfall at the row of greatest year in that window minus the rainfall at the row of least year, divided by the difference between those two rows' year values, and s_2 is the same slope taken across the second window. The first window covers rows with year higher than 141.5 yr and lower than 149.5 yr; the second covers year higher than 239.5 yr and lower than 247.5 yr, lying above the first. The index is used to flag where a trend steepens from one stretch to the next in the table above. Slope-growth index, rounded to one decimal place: 0.6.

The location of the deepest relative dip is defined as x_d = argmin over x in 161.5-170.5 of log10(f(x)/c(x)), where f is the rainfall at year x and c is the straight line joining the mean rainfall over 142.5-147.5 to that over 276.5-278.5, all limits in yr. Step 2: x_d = 170 yr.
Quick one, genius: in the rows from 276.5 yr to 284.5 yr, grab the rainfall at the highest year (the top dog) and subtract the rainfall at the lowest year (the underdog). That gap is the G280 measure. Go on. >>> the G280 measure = 10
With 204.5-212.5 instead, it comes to 4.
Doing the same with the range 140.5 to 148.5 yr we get 2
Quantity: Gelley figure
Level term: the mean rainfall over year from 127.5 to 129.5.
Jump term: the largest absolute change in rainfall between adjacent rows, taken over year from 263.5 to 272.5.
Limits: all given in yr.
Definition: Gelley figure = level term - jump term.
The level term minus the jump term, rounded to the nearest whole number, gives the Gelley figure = 88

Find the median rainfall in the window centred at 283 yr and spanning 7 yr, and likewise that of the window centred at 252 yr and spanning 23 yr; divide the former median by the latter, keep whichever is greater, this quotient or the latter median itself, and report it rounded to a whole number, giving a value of 108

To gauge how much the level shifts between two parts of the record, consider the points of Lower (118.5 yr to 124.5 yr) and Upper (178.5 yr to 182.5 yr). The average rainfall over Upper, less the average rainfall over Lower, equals -8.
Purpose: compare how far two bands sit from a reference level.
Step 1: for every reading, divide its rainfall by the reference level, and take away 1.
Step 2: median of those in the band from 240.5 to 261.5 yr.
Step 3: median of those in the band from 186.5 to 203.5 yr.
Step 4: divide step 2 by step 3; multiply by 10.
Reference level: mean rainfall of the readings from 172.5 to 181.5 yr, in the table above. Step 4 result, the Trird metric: 39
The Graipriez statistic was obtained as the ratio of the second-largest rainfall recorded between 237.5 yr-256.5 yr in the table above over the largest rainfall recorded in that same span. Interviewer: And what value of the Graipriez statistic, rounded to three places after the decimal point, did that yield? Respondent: 0.982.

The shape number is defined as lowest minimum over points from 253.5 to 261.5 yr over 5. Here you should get 21.0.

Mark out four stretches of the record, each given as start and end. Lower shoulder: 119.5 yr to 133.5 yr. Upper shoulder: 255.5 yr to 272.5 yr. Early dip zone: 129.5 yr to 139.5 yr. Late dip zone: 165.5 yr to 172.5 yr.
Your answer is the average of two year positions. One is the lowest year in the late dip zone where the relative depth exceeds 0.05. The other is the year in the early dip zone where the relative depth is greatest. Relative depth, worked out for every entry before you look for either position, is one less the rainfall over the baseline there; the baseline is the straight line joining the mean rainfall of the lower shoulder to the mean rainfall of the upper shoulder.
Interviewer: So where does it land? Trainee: 150.5 yr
